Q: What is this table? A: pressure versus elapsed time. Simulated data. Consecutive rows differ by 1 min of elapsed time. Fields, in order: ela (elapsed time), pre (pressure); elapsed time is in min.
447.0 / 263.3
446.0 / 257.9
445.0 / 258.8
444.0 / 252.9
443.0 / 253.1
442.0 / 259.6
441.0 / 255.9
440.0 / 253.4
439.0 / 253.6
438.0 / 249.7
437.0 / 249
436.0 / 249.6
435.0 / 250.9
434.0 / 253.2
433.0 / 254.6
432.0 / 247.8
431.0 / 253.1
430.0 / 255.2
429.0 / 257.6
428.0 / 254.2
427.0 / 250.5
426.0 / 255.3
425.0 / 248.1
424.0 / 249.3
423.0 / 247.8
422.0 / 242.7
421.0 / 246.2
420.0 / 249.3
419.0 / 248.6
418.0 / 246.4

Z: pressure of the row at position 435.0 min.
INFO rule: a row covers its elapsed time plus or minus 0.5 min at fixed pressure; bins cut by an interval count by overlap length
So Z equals 250.9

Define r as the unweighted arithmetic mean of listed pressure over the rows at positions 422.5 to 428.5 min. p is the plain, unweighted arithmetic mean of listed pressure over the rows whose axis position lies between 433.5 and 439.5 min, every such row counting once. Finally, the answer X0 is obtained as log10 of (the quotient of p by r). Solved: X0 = 0.0002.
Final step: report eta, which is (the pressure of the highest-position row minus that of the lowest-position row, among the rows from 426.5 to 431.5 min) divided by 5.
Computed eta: 0.5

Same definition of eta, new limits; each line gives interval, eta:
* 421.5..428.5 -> 2.3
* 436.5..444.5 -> 0.8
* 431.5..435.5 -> 0.6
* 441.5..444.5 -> -1.3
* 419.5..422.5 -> -1.3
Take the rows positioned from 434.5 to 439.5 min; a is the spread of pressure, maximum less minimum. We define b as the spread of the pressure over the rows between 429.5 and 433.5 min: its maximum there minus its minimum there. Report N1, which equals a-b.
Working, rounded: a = 4.6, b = 7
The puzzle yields -3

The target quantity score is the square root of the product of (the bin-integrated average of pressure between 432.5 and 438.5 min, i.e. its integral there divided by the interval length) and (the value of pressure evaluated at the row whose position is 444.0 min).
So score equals 252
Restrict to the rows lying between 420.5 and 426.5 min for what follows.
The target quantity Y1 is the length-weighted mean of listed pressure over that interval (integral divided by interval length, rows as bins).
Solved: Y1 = 248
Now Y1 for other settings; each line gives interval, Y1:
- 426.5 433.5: 253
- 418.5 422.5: 247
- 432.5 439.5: 252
